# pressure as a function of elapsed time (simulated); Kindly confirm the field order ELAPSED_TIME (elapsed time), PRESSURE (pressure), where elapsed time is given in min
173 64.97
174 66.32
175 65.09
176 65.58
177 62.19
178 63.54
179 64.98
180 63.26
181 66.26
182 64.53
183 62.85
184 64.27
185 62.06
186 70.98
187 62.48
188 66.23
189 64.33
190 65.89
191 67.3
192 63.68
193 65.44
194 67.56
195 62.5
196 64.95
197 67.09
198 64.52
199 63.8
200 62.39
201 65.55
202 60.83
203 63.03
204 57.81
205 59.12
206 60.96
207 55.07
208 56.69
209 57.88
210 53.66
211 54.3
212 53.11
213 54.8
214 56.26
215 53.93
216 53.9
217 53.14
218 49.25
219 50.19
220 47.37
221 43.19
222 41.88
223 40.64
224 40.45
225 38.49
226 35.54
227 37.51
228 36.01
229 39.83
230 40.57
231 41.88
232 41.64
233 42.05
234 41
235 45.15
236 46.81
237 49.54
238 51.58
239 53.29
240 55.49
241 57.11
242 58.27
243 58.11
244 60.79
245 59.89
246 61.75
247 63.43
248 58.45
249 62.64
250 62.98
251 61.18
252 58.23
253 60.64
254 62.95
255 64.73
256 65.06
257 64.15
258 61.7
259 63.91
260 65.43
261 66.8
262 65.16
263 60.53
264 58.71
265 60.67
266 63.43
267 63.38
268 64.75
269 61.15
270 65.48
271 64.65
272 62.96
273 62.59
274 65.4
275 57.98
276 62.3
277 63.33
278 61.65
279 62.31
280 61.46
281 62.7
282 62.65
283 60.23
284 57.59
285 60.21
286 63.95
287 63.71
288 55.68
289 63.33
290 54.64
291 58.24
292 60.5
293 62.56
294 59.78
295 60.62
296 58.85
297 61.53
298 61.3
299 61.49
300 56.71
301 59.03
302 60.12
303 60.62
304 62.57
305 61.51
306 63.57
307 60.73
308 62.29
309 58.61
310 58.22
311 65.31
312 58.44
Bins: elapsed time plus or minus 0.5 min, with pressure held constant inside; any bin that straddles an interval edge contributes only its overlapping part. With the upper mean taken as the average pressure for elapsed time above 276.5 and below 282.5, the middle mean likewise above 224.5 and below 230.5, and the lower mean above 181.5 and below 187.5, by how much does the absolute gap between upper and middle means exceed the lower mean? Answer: -40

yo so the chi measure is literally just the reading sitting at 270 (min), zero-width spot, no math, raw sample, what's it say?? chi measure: 65.48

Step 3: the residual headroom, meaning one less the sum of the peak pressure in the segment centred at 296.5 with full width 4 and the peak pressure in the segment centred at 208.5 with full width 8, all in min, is -121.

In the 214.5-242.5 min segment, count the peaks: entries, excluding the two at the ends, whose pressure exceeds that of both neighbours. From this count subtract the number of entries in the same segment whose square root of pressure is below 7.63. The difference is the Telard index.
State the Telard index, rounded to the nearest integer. -23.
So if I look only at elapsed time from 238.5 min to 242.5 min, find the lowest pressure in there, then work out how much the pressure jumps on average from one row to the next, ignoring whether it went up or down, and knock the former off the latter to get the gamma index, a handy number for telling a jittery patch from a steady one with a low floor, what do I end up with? -52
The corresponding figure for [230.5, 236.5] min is -39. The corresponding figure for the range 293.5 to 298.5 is -57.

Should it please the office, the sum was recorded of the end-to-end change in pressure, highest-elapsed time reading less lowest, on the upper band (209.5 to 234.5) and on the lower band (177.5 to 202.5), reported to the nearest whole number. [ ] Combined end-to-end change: -15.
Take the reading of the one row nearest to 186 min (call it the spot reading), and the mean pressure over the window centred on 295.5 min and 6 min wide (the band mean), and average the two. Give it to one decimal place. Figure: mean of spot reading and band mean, 65.9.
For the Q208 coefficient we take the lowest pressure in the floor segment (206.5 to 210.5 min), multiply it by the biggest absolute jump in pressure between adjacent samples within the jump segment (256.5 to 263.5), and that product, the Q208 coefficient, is 248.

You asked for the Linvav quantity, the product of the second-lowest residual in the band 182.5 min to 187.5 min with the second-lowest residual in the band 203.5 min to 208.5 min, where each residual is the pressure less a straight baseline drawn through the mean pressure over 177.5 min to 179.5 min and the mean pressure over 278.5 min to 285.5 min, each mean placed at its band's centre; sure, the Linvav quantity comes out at 10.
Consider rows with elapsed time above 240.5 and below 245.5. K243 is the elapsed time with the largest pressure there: 244 min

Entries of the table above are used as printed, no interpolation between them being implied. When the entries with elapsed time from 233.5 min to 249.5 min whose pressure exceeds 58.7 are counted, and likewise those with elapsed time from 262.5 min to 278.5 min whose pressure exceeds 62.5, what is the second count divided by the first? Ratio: 1.8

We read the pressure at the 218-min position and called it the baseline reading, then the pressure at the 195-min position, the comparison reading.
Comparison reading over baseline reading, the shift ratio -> 1.27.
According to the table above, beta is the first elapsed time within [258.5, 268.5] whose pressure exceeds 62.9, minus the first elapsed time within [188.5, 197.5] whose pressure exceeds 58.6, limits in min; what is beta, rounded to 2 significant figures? 70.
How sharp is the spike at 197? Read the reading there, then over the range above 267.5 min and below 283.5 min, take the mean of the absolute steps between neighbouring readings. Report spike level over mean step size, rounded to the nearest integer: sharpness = 30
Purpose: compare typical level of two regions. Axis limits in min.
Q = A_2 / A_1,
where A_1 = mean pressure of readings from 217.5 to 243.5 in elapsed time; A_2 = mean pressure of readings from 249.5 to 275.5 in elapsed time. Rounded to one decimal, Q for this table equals 1.4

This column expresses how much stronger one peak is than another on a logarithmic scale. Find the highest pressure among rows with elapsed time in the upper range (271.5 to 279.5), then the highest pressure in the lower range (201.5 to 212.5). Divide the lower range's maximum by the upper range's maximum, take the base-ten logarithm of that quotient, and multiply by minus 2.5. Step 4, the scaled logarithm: 0.04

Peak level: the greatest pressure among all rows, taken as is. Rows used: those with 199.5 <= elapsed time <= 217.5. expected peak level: 65.55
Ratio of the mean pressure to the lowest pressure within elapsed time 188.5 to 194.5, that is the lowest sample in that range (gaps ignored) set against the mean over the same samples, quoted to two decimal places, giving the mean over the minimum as 1.03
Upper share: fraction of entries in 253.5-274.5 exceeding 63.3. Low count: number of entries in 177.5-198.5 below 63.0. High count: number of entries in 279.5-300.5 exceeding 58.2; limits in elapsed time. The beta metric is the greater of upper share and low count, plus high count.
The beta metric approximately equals 21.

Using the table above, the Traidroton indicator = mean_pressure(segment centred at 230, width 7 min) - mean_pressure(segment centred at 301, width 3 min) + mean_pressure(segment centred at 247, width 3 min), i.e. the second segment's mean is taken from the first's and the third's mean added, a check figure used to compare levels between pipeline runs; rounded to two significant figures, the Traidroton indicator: 43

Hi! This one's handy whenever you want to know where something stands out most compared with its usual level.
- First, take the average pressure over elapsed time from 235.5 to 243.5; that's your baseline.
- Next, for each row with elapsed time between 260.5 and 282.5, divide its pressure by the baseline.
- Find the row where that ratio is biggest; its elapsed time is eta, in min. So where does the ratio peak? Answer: 261 min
